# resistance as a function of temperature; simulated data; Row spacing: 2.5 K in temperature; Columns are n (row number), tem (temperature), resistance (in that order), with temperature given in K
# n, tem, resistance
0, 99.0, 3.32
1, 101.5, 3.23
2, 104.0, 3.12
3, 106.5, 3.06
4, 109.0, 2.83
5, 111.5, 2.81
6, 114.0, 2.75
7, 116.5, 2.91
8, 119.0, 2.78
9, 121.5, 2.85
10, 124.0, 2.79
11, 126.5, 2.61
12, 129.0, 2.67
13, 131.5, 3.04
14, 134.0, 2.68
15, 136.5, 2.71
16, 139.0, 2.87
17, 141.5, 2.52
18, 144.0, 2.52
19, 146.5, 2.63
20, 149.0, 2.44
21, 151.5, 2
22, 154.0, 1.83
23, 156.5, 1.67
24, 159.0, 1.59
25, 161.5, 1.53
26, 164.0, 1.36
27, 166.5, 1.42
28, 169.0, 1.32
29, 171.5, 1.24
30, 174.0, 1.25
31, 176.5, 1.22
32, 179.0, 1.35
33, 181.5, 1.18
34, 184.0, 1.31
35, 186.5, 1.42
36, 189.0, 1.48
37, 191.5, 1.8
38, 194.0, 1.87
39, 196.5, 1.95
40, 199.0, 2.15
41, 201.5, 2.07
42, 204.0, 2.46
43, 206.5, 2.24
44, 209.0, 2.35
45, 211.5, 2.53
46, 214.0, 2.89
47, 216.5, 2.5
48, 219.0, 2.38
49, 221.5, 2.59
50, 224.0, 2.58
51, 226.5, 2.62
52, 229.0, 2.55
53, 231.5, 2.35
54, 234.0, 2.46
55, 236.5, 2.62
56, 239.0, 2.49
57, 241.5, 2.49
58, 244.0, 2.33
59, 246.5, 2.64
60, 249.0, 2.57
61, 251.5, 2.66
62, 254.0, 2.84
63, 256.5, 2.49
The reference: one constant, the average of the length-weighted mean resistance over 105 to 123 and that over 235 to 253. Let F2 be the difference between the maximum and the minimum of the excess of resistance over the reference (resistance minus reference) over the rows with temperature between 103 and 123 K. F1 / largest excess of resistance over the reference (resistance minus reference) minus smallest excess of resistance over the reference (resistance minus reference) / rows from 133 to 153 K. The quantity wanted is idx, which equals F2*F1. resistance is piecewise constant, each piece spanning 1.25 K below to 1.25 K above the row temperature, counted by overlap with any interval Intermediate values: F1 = 0.9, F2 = 0.37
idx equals 0.32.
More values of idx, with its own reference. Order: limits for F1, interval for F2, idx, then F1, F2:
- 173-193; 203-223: 0.40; 0.6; 0.65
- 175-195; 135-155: 0.72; 0.7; 1.04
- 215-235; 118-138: 0.12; 0.3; 0.43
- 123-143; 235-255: 0.27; 0.5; 0.51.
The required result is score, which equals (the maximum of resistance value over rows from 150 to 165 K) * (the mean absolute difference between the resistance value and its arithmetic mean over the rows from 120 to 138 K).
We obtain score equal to 0.22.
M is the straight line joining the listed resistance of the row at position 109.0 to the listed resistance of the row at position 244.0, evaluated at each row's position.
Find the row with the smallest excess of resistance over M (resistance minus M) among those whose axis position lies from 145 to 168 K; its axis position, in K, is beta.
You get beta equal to 164.0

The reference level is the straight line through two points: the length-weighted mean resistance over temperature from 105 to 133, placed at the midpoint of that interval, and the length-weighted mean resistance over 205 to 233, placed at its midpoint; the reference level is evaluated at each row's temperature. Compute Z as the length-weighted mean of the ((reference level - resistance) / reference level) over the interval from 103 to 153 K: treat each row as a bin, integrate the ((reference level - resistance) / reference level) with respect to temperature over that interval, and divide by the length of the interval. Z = 0.03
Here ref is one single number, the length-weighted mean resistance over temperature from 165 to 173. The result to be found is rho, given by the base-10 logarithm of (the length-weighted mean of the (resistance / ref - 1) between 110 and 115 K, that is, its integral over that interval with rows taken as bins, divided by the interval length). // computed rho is 0.04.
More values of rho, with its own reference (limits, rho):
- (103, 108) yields 0.12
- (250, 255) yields 0.03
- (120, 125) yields 0.05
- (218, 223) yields -0.05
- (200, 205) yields -0.16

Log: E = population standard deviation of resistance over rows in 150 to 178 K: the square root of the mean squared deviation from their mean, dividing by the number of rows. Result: 0.25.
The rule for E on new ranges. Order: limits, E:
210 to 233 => 0.15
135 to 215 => 0.54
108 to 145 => 0.14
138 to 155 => 0.34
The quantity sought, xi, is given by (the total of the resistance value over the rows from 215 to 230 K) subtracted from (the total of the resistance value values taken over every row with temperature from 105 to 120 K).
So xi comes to 2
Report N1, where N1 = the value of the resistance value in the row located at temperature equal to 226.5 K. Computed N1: 2.62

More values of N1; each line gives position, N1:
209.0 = 2.35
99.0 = 3.32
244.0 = 2.33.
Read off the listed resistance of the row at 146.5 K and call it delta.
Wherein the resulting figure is 2.63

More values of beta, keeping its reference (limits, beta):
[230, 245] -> 231.5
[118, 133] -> 126.5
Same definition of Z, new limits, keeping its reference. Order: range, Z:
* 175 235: 0.18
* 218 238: -0.02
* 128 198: 0.30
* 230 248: -0.02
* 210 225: -0.03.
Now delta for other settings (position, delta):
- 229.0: 2.55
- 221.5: 2.59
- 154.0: 1.83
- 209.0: 2.35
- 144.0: 2.52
